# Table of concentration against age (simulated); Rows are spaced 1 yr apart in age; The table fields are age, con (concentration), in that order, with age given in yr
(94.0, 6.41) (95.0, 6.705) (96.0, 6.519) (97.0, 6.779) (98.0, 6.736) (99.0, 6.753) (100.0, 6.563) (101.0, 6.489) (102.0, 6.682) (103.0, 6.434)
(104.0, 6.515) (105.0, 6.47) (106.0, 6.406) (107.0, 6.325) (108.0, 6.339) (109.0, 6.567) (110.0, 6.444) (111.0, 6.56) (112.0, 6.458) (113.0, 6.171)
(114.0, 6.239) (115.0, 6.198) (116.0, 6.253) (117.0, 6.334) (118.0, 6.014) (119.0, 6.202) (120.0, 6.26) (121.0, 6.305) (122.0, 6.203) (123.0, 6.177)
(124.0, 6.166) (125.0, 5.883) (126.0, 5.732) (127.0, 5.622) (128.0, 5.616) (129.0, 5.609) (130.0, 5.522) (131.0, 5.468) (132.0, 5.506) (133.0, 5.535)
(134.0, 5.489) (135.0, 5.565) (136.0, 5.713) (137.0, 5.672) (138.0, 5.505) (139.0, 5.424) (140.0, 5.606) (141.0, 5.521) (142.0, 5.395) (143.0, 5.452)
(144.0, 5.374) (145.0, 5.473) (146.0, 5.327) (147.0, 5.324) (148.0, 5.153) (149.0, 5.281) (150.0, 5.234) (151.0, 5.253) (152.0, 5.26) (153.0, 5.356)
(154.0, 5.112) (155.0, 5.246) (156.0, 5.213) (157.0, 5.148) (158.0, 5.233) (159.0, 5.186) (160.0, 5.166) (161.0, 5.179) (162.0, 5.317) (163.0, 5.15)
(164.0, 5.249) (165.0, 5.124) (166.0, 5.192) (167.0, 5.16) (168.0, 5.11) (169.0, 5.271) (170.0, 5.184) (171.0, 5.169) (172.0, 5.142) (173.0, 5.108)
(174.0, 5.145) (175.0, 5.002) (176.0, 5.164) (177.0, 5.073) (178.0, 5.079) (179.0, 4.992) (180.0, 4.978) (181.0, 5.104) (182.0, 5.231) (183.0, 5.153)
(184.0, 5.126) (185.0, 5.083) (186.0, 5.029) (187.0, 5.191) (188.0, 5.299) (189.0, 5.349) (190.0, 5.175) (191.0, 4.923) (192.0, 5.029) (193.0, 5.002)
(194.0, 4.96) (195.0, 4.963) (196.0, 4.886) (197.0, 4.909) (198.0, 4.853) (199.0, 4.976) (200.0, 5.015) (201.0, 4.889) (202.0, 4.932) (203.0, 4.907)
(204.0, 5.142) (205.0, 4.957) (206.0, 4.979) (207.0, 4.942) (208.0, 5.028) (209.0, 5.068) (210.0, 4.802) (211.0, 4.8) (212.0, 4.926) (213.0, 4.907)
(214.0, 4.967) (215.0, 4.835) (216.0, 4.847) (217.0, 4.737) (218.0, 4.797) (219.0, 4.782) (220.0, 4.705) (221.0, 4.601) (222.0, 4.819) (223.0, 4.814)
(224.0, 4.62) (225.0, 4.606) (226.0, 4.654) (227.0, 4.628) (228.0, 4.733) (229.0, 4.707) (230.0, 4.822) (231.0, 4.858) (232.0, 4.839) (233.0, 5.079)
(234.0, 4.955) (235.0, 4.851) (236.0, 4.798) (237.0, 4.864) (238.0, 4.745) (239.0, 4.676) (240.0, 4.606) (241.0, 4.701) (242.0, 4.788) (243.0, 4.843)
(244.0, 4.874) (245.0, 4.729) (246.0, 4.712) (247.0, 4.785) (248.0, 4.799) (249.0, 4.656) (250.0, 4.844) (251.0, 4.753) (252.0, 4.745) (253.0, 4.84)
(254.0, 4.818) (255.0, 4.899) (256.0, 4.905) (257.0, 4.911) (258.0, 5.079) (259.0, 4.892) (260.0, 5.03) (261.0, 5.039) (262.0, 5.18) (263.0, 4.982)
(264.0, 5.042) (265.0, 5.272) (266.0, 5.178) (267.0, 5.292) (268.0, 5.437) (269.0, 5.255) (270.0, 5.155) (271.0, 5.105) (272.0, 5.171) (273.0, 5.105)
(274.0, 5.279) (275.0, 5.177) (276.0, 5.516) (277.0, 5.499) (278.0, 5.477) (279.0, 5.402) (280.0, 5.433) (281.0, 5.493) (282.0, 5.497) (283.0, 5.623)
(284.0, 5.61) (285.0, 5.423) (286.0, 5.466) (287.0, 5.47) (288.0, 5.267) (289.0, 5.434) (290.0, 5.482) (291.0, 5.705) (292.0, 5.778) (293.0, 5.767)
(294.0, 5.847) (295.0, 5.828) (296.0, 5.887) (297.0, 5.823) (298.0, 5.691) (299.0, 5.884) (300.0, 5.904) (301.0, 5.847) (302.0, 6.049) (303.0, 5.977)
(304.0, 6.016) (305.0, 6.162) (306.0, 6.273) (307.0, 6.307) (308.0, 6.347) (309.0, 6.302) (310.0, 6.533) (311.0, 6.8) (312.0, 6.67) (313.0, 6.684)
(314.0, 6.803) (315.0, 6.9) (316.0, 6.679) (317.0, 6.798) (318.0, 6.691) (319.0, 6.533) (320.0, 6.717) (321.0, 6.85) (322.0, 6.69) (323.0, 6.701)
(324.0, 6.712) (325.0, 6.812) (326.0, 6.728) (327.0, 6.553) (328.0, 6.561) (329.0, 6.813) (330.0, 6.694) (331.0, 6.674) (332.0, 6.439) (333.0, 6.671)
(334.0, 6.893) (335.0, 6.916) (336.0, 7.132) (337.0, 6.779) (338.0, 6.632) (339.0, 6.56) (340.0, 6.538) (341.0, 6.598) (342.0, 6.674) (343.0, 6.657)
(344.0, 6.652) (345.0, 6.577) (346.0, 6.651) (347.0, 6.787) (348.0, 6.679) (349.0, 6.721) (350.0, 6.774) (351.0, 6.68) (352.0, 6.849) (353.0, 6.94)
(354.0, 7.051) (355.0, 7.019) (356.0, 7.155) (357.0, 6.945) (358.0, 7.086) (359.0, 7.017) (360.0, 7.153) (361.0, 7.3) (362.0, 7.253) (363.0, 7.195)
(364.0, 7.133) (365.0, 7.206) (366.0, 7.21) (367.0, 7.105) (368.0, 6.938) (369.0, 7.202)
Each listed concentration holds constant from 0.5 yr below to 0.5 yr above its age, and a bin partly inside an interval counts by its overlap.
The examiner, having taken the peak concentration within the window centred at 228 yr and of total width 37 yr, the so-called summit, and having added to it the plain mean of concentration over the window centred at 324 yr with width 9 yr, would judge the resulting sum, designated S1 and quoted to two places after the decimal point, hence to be 11.78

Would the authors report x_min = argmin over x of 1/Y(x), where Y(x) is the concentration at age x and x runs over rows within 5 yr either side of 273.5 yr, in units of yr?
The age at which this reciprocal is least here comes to 276.0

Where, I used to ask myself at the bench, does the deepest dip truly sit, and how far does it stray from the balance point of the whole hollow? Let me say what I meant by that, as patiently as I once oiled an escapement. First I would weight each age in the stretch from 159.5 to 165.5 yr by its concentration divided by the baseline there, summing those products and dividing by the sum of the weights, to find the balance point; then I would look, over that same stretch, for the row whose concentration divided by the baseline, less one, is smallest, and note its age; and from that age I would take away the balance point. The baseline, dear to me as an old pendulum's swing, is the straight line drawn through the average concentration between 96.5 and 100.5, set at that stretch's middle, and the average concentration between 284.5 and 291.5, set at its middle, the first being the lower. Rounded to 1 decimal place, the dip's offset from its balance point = 2.5 yr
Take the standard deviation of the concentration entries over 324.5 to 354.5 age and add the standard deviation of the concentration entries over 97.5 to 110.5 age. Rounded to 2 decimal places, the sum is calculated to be 0.29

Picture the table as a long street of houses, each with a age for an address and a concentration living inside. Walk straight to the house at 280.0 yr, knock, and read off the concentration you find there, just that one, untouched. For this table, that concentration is 5.433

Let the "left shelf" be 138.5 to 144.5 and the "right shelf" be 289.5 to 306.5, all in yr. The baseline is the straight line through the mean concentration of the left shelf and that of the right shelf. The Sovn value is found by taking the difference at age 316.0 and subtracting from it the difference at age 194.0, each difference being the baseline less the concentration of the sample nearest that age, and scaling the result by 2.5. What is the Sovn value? -3.5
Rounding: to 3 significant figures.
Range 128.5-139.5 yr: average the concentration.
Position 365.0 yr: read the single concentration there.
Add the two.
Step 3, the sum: 12.8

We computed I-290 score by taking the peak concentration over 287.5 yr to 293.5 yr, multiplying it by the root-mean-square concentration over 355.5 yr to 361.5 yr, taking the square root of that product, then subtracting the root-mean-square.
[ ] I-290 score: -0.70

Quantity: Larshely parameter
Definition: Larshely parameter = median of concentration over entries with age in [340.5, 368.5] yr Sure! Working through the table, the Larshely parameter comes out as 6.9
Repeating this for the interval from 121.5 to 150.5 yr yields 5.5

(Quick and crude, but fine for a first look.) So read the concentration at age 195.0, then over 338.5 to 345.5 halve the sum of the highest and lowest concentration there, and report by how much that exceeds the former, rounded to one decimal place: 1.6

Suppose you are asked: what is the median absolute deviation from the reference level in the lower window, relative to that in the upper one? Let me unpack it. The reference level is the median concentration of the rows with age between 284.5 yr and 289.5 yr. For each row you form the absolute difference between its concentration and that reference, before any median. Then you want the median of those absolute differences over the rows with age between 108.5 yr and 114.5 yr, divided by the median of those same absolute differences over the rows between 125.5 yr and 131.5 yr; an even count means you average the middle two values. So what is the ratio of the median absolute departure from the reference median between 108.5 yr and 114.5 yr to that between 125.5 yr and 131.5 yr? 5.7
